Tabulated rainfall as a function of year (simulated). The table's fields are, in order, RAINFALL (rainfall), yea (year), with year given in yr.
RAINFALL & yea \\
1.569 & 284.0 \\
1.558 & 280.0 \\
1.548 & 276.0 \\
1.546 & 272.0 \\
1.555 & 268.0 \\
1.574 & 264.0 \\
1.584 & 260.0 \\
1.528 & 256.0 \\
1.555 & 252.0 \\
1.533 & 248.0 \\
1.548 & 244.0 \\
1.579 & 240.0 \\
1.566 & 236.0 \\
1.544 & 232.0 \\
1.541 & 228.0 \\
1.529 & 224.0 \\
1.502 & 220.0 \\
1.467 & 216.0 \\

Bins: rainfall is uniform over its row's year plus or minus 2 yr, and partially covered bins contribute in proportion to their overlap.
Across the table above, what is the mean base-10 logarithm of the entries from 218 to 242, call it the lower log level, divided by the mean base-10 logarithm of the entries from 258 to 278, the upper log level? 0.97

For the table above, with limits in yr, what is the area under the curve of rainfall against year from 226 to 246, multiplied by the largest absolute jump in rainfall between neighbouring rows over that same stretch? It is 0.96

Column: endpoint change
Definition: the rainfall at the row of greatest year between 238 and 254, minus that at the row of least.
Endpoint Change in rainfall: -0.024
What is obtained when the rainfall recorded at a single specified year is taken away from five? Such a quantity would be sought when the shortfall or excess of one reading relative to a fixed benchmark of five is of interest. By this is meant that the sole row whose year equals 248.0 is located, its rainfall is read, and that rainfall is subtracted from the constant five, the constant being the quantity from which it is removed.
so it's 3.467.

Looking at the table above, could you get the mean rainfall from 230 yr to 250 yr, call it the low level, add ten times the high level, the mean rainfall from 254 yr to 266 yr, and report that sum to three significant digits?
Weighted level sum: 17.2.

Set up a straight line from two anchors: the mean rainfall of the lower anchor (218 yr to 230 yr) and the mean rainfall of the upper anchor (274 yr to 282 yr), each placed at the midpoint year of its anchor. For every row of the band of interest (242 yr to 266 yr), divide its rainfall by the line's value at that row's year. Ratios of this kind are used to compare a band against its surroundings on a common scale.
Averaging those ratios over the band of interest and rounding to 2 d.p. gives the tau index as 1.01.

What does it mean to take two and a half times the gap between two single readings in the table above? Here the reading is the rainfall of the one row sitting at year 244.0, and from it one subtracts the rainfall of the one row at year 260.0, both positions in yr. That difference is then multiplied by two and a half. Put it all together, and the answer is -0.090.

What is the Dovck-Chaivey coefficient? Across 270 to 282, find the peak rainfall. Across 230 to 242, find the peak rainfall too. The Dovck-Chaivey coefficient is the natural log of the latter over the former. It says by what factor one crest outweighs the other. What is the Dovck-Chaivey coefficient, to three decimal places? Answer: 0.013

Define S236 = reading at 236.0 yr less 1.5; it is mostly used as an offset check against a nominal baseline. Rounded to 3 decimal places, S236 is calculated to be 0.066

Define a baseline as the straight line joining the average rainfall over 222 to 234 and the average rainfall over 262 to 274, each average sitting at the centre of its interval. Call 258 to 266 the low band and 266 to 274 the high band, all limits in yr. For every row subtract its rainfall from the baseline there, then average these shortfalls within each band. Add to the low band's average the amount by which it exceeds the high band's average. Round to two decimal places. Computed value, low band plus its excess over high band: -0.06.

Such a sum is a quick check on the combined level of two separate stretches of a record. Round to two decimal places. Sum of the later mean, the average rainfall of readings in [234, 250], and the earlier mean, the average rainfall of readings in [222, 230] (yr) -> 3.09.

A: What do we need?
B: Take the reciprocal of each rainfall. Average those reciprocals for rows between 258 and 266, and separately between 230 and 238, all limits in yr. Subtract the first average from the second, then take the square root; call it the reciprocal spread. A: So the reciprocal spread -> 0.10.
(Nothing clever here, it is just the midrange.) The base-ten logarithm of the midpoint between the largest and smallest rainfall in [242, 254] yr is 0.189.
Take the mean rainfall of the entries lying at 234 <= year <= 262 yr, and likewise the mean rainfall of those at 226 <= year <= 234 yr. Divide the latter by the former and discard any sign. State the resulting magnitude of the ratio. 0.99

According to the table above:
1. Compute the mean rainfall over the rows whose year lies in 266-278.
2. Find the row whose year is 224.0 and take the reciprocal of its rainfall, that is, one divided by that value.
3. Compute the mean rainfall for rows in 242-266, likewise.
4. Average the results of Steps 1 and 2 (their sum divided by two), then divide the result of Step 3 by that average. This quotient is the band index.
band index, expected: 1.41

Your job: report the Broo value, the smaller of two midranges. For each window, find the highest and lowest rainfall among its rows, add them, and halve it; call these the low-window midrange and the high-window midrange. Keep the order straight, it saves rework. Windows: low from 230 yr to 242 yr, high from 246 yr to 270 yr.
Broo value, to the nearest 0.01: 1.56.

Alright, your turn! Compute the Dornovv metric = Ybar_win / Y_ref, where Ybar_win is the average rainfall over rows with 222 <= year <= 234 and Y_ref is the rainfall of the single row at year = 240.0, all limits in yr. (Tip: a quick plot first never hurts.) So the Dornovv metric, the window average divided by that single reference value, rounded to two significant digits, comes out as 0.97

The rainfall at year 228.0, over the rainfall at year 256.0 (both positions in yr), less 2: -0.99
